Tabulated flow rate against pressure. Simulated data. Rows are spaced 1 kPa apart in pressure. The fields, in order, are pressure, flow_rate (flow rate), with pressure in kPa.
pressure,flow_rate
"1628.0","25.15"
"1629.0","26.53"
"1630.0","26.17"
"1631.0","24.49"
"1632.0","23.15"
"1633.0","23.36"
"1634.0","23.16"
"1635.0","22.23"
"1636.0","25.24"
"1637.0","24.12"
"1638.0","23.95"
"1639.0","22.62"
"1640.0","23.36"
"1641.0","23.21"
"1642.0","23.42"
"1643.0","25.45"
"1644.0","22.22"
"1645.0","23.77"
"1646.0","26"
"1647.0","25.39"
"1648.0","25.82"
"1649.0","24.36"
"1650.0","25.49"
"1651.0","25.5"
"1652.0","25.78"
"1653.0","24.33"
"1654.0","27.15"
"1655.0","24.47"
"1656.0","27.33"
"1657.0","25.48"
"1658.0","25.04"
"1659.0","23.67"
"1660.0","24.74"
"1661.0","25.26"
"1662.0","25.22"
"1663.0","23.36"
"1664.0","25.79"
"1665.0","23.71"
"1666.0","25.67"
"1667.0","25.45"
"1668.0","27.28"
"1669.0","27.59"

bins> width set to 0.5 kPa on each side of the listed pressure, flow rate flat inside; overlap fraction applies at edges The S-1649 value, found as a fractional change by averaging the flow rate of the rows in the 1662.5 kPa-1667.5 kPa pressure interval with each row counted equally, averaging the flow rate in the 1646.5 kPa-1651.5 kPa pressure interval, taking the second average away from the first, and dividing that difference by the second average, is -0.020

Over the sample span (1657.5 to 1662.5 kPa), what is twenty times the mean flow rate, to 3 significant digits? 496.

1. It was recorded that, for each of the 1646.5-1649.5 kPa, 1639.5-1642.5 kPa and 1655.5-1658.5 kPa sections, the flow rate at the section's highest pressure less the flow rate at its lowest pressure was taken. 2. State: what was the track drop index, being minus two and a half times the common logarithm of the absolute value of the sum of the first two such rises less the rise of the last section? -0.3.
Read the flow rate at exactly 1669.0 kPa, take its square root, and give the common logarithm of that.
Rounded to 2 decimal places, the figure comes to 0.72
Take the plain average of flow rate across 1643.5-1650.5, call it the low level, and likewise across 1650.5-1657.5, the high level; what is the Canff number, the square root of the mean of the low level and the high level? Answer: 5.02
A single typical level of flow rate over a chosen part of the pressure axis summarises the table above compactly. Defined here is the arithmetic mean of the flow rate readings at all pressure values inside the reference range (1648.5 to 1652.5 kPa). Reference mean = 25.3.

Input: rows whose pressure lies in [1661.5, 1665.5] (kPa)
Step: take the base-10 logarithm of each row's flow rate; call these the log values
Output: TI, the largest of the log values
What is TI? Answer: 1.411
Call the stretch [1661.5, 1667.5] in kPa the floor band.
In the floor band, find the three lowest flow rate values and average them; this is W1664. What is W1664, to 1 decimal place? 24.1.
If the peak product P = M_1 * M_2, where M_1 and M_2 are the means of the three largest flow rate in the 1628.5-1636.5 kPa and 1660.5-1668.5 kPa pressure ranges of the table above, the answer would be 682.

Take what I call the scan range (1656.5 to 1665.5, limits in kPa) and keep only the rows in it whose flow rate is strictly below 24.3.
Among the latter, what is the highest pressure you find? 1665.0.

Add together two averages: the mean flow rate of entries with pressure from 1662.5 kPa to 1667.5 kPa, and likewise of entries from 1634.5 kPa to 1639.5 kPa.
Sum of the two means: 48.4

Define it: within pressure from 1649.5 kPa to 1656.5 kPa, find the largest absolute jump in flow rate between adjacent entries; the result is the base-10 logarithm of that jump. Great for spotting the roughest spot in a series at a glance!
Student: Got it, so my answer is 0.46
